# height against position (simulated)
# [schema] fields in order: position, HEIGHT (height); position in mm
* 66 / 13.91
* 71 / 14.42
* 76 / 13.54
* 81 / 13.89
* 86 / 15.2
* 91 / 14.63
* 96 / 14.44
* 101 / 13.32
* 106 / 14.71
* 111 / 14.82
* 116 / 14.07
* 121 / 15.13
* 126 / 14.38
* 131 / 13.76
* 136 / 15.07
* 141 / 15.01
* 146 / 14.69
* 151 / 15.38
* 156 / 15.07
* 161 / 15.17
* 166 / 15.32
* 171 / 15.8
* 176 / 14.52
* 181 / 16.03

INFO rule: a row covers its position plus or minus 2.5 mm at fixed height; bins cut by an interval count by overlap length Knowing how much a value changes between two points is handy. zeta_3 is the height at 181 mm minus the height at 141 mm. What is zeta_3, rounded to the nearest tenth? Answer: 1.0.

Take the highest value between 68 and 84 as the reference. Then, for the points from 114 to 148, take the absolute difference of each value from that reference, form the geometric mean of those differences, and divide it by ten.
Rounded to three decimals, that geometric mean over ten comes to 0.035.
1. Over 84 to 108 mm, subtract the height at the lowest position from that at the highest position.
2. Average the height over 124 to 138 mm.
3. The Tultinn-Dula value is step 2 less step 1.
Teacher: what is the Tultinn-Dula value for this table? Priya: 14.9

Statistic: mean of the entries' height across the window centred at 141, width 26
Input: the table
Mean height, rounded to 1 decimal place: 14.8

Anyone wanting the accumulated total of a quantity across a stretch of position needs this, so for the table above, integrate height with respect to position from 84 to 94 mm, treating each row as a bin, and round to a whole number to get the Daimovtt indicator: 149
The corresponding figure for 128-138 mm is 144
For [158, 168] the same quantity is 152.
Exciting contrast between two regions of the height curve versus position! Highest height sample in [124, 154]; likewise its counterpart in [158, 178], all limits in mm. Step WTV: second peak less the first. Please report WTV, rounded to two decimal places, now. 0.42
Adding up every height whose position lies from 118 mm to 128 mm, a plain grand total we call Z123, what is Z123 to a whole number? 30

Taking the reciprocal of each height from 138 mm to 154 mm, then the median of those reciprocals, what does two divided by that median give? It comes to 30.0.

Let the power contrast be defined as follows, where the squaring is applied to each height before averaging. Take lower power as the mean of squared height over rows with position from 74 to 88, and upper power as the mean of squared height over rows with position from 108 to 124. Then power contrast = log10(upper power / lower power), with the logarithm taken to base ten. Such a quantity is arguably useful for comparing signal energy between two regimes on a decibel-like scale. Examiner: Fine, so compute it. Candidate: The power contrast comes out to 0.027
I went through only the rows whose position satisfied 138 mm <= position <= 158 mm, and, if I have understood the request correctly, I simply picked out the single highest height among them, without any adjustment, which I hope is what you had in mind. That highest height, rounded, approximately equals 15.38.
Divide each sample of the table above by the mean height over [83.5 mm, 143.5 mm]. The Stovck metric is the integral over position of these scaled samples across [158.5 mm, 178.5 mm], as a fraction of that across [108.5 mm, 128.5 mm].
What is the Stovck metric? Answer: 1.04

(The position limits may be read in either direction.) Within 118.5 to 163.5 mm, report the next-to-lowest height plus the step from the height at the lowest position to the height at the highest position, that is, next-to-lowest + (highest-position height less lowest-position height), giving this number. 14.4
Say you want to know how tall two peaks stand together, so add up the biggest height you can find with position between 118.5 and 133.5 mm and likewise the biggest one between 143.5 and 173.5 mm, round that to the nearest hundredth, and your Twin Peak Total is 30.93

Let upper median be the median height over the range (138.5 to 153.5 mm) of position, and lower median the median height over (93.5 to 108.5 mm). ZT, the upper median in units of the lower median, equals 1.04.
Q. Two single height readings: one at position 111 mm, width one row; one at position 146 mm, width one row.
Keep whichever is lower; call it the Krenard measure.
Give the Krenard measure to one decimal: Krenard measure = 14.7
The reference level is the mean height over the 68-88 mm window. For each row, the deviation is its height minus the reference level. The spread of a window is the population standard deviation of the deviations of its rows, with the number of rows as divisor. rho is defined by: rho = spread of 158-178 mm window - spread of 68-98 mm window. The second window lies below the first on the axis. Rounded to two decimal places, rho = -0.07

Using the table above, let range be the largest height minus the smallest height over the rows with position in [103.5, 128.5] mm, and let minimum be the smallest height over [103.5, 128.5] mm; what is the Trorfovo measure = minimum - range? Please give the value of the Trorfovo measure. 13.0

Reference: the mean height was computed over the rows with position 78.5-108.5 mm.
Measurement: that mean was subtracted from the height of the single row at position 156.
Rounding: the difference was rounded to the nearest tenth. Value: 0.7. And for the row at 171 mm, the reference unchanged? 1.4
